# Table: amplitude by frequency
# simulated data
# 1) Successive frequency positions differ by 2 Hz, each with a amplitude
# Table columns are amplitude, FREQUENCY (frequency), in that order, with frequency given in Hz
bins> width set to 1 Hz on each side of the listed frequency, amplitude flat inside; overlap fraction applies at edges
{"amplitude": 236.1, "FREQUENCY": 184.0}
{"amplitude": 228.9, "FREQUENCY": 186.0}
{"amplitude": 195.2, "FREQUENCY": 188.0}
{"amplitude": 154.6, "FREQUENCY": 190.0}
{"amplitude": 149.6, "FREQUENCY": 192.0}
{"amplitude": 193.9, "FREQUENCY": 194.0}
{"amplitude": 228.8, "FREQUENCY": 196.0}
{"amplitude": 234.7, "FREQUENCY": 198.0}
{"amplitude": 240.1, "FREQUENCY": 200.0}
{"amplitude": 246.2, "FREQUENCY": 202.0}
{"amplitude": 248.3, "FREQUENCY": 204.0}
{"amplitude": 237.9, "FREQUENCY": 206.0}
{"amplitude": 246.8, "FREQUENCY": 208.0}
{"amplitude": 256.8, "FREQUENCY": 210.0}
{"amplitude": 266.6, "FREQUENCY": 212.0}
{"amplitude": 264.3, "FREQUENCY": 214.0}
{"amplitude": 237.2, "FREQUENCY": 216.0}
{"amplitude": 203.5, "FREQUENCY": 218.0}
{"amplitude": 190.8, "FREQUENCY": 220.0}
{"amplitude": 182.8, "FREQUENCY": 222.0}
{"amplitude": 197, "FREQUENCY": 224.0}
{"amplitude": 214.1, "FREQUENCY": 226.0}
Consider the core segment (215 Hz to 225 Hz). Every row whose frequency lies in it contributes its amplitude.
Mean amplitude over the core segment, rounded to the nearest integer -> 202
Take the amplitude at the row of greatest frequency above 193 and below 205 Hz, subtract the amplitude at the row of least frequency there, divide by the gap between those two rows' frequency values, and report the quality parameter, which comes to 5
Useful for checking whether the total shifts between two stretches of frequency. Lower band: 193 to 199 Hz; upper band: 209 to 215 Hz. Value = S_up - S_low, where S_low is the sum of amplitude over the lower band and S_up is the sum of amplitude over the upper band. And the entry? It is 130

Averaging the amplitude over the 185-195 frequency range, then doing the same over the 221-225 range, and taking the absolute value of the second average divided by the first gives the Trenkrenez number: 1.03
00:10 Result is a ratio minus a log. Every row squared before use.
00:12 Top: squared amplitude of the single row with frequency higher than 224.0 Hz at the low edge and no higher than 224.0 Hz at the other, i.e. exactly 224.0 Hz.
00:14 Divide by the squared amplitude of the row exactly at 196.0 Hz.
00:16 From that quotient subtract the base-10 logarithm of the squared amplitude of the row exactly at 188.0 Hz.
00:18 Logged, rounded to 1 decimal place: -3.8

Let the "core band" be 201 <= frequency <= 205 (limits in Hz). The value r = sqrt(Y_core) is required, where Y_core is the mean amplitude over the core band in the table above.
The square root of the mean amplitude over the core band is 15.7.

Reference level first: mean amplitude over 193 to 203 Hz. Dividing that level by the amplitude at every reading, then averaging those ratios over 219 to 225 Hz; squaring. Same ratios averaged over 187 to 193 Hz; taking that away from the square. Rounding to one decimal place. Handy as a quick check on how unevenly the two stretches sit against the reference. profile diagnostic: 0.1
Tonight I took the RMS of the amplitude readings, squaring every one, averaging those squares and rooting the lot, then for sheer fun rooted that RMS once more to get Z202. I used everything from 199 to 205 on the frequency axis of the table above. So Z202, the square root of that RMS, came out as 15.6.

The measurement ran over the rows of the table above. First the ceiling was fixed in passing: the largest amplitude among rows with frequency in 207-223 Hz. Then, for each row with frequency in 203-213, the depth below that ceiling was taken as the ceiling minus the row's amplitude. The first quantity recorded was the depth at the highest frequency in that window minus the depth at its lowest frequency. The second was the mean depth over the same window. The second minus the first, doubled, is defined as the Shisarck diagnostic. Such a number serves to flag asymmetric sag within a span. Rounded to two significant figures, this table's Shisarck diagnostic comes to 67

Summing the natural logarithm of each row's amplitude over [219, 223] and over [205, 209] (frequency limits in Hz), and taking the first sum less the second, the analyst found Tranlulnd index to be -0.5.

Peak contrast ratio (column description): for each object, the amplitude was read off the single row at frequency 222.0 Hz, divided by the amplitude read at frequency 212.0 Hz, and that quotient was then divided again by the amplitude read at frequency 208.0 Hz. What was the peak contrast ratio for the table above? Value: 0.0028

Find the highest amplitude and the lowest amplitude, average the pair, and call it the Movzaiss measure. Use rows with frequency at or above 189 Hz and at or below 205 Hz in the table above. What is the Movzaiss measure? 199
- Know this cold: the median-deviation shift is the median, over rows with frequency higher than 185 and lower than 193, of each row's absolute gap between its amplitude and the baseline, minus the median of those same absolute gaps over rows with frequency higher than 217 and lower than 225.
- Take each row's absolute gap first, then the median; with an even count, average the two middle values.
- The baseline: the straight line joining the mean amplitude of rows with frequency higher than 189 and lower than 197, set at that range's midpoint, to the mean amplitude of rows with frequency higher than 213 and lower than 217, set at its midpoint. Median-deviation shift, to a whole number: -50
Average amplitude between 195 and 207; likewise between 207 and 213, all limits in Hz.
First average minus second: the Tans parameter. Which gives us -17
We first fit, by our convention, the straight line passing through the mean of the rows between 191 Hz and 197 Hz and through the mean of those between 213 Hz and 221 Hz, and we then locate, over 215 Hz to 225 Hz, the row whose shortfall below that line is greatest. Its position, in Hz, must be 222.0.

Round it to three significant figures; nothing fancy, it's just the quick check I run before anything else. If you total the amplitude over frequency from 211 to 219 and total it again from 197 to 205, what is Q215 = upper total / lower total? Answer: 1.00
